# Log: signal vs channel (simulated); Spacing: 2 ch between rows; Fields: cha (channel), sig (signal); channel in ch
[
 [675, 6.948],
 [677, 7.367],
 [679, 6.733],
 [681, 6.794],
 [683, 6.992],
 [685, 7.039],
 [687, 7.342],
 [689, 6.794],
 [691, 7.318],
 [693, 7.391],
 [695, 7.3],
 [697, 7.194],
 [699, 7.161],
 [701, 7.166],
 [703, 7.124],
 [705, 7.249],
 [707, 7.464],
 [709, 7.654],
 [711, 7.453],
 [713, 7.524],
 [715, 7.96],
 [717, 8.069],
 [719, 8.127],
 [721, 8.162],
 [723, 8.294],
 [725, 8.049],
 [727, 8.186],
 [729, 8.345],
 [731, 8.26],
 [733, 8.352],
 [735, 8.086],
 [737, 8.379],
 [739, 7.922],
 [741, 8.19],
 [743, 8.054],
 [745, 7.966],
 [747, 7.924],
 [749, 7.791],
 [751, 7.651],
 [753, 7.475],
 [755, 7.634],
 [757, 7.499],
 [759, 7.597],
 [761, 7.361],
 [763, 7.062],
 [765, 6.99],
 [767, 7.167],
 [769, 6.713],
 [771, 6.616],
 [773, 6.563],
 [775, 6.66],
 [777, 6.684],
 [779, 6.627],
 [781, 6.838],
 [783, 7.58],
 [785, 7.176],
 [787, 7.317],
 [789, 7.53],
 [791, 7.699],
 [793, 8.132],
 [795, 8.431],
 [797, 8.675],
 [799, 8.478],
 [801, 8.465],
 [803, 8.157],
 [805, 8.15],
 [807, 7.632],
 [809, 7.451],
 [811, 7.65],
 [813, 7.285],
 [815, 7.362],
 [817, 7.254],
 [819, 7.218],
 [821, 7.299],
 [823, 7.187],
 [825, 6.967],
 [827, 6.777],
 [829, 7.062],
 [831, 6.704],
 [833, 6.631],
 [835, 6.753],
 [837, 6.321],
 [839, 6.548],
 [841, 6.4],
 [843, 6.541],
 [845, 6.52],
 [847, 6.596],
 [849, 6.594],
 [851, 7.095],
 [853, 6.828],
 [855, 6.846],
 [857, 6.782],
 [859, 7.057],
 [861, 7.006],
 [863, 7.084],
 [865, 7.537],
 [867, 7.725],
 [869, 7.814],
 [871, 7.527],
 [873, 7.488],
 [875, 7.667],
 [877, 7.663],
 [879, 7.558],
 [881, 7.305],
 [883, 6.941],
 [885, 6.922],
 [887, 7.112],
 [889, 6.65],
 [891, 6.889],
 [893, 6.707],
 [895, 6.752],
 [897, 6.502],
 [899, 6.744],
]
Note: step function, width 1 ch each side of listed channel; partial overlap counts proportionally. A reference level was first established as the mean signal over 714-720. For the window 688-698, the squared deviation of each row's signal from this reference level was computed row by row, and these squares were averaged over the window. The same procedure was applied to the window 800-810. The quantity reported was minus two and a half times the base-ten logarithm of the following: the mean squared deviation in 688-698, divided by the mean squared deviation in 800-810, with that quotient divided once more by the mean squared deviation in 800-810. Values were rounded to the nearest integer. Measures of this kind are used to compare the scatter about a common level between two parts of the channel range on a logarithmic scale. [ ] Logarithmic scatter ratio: -4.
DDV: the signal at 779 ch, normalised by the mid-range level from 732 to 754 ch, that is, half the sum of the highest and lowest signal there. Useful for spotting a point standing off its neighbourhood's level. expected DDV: 0.84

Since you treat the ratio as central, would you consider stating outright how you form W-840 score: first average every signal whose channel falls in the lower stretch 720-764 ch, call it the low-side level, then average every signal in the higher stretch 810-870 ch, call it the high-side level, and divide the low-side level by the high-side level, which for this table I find 1.13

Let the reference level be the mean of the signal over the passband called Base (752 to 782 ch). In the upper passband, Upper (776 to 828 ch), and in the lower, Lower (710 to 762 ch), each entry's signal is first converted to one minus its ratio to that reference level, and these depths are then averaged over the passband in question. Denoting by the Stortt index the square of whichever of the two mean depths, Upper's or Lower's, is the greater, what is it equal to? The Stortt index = 0.0052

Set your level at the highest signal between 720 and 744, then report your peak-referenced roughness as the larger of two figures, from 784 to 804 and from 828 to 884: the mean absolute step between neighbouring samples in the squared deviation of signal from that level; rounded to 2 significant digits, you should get 0.48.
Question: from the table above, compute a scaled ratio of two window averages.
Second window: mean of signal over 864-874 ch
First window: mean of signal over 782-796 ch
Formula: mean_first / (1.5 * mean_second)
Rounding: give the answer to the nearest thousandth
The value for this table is 0.673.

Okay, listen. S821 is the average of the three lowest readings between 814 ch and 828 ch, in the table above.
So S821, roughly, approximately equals 7.0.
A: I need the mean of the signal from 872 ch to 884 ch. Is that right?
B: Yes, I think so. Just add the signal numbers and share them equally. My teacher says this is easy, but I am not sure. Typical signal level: 7.44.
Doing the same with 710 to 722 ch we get 7.88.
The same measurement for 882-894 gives 6.87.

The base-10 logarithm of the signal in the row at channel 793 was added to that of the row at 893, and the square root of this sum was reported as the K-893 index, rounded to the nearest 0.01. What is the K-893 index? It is 1.32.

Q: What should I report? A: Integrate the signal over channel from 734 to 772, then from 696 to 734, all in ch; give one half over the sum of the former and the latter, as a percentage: 0.086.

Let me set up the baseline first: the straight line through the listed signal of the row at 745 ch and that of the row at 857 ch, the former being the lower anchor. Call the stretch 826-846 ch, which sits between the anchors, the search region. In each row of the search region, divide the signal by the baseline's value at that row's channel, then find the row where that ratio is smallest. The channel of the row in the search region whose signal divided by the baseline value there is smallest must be 837 ch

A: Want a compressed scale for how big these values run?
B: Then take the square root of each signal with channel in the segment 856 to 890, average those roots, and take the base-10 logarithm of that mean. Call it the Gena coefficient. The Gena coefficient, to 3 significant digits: 0.431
